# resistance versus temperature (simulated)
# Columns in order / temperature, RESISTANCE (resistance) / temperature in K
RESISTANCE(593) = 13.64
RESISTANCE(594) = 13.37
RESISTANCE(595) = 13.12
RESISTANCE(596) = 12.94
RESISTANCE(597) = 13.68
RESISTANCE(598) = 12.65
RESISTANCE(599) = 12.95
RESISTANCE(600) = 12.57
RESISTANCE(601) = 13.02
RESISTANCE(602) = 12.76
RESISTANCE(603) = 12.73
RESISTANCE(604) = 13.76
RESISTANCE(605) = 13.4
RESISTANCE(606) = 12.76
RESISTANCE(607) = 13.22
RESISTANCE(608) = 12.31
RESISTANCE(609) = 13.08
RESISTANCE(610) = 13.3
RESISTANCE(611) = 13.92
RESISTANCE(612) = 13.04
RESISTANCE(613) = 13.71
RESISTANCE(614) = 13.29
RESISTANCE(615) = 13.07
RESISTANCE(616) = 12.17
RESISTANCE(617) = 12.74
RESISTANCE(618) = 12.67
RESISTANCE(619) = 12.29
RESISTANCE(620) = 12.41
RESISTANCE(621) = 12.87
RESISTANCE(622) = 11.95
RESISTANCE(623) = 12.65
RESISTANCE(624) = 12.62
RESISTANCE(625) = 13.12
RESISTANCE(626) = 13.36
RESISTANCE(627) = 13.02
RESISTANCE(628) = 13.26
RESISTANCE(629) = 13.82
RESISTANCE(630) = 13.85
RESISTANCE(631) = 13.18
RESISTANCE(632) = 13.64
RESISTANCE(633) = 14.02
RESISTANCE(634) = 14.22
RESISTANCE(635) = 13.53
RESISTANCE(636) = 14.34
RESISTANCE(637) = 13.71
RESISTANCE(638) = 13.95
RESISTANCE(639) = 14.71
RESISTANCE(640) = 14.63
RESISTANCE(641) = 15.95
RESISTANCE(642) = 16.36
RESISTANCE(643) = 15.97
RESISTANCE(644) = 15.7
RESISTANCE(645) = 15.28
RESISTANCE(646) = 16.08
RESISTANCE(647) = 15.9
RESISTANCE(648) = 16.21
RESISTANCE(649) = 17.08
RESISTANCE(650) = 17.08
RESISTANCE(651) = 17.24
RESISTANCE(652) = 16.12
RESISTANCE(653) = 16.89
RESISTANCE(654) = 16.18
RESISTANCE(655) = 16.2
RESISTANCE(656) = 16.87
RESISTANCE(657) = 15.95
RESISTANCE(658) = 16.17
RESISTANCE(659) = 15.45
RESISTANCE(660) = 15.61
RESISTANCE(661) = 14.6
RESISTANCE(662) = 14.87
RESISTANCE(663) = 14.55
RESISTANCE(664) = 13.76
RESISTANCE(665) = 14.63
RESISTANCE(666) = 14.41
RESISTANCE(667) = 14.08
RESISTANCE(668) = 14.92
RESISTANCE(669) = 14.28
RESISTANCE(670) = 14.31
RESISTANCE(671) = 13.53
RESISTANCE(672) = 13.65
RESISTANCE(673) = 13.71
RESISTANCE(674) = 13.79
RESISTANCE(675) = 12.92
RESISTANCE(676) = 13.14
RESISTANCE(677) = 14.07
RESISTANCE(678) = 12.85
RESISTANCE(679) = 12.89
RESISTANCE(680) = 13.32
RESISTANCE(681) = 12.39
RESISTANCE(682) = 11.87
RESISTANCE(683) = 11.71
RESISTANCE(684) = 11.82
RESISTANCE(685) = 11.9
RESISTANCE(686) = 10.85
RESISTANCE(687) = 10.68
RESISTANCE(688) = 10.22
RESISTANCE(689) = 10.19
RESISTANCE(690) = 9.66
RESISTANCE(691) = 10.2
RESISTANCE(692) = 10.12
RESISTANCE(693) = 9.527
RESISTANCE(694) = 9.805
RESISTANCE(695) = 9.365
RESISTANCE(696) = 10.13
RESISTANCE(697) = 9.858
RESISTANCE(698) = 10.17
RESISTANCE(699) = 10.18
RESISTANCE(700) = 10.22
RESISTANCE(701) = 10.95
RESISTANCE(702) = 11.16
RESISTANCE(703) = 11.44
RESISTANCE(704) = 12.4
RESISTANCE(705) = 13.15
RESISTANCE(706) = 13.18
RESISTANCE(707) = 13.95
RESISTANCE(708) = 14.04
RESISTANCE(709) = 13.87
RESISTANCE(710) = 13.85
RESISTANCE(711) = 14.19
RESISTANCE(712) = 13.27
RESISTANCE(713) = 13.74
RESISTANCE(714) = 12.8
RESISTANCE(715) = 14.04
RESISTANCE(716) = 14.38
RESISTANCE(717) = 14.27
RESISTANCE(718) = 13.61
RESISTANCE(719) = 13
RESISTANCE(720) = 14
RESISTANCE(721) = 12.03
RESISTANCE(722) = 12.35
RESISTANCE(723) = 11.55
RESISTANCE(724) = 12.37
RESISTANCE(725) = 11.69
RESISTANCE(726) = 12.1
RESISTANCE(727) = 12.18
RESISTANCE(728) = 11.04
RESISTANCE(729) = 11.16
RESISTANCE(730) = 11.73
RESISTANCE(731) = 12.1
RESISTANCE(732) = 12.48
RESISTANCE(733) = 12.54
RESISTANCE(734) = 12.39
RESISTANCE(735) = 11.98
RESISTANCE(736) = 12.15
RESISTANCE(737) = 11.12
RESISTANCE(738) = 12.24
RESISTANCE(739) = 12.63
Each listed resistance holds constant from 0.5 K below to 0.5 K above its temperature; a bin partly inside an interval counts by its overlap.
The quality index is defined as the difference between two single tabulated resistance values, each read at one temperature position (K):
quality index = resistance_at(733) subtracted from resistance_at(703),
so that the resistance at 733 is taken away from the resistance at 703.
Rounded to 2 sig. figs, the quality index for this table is -1.1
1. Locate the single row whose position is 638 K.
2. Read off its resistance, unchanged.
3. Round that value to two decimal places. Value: 13.95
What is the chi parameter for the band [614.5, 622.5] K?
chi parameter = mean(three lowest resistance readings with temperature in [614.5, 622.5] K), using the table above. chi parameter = 12.1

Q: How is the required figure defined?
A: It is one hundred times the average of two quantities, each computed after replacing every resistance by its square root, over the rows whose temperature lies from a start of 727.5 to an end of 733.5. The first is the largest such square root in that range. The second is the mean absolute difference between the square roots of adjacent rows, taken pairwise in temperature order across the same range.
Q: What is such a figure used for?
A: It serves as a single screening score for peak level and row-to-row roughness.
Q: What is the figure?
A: 179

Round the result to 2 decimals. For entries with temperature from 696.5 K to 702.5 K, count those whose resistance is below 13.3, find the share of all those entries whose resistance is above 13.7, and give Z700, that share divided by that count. 0.00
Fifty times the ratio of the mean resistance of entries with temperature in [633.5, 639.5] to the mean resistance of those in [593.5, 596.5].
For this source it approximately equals 54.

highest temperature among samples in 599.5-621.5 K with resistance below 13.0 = 621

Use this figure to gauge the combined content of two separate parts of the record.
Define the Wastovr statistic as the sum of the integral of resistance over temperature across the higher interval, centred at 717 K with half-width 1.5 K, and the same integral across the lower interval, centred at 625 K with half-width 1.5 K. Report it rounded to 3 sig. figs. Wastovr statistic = 81.4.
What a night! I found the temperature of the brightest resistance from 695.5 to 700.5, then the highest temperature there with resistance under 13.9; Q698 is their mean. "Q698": 700.0 K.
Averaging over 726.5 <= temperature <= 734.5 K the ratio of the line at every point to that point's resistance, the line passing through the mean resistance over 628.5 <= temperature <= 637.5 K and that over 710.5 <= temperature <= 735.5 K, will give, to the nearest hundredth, 1.06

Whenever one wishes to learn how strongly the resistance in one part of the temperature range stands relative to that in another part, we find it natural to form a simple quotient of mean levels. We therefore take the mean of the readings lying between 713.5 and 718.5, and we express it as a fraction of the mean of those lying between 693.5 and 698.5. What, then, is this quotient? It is 1.40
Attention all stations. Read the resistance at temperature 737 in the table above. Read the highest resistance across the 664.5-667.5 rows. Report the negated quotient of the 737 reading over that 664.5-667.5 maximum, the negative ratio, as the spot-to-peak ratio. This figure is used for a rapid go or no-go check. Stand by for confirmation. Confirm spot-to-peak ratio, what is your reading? -0.76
